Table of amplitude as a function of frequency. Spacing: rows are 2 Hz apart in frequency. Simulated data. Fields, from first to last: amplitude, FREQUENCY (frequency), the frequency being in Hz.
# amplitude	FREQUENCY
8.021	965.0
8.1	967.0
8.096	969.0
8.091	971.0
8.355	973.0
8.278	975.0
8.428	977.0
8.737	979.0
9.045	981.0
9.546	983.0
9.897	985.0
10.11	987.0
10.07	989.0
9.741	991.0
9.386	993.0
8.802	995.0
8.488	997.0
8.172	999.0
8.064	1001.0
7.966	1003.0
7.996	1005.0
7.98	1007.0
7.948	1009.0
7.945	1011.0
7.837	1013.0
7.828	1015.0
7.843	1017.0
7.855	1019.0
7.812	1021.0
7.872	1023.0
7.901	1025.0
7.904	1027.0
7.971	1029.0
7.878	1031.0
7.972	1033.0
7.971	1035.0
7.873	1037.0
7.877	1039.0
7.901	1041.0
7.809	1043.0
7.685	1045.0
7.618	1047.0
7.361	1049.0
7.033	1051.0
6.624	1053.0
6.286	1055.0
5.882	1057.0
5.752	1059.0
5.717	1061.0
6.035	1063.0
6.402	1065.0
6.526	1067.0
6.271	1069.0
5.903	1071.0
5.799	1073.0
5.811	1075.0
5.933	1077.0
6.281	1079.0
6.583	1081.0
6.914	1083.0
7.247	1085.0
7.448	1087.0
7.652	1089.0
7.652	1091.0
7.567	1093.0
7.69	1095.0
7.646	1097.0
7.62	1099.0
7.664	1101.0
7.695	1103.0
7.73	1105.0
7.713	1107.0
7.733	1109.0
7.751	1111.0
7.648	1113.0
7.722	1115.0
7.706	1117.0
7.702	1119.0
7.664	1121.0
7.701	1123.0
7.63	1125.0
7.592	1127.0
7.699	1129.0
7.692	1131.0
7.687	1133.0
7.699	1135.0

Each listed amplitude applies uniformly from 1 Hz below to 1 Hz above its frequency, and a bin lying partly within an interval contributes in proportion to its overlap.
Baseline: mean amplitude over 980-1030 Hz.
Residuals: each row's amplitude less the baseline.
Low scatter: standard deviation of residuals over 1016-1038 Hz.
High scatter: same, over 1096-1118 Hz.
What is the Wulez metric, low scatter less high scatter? 0.01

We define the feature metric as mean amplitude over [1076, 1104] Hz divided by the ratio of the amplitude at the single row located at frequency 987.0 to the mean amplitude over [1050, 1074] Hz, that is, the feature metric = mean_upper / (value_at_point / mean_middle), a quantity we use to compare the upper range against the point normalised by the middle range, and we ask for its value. 4.4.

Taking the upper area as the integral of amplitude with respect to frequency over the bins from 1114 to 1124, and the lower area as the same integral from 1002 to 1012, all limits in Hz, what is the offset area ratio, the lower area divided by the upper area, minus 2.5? -1.47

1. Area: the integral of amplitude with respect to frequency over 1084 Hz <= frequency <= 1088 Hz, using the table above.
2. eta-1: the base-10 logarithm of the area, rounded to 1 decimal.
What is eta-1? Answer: 1.5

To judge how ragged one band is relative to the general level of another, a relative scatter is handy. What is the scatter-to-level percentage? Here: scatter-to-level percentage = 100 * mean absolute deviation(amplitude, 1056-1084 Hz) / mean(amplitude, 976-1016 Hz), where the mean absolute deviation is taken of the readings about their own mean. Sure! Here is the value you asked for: 4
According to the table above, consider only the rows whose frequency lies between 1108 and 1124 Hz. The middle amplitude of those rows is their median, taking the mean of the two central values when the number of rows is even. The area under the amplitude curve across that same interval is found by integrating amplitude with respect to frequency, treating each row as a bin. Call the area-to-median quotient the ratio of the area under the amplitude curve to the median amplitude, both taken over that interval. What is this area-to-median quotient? 16.0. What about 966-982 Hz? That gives 16.1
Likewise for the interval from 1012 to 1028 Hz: 16.0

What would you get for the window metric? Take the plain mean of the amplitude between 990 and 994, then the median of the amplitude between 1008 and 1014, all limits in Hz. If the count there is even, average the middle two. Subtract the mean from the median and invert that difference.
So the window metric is -0.6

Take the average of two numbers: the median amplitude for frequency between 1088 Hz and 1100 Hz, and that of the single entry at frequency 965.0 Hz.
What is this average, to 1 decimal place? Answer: 7.8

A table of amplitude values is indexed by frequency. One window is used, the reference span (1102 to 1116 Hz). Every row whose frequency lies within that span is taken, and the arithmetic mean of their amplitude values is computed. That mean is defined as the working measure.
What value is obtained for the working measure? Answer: 7.7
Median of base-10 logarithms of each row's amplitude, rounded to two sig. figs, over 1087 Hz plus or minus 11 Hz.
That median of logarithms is 0.87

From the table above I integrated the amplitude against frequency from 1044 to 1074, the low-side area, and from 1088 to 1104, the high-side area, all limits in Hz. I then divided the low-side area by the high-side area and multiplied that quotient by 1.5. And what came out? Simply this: 2.38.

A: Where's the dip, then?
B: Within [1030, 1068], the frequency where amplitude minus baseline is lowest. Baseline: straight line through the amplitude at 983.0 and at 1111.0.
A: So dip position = 1061.0 Hz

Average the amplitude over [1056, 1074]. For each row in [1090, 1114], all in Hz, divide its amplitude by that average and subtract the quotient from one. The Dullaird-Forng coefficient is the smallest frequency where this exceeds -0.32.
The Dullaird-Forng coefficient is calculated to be 1091.0 Hz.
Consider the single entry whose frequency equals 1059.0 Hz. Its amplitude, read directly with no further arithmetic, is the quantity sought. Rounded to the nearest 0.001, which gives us 5.752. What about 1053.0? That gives 6.624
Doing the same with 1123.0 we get 7.701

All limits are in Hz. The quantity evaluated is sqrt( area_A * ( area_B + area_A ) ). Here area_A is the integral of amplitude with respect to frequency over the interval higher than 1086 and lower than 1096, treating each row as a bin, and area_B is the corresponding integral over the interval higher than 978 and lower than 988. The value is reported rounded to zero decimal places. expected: 114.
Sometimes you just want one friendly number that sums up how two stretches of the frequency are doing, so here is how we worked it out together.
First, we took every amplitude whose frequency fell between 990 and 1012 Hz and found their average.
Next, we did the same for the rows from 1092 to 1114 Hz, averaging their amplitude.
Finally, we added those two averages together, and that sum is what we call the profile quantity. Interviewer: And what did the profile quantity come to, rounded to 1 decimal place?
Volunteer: 16.1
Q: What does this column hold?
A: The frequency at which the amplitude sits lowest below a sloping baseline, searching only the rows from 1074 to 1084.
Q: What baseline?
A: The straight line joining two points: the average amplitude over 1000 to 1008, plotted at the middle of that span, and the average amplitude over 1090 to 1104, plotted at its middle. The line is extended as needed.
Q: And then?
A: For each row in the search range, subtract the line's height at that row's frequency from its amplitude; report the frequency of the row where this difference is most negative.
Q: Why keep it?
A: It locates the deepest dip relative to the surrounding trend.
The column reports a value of 1075.0 Hz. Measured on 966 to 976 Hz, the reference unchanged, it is 967.0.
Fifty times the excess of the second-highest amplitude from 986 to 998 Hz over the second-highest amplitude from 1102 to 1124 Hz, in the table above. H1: 117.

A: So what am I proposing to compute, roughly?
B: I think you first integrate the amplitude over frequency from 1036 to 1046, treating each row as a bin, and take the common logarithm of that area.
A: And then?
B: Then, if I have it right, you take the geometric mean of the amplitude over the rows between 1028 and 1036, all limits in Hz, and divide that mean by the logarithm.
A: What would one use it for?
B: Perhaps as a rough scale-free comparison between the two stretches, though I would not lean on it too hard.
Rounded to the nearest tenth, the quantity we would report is 4.2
